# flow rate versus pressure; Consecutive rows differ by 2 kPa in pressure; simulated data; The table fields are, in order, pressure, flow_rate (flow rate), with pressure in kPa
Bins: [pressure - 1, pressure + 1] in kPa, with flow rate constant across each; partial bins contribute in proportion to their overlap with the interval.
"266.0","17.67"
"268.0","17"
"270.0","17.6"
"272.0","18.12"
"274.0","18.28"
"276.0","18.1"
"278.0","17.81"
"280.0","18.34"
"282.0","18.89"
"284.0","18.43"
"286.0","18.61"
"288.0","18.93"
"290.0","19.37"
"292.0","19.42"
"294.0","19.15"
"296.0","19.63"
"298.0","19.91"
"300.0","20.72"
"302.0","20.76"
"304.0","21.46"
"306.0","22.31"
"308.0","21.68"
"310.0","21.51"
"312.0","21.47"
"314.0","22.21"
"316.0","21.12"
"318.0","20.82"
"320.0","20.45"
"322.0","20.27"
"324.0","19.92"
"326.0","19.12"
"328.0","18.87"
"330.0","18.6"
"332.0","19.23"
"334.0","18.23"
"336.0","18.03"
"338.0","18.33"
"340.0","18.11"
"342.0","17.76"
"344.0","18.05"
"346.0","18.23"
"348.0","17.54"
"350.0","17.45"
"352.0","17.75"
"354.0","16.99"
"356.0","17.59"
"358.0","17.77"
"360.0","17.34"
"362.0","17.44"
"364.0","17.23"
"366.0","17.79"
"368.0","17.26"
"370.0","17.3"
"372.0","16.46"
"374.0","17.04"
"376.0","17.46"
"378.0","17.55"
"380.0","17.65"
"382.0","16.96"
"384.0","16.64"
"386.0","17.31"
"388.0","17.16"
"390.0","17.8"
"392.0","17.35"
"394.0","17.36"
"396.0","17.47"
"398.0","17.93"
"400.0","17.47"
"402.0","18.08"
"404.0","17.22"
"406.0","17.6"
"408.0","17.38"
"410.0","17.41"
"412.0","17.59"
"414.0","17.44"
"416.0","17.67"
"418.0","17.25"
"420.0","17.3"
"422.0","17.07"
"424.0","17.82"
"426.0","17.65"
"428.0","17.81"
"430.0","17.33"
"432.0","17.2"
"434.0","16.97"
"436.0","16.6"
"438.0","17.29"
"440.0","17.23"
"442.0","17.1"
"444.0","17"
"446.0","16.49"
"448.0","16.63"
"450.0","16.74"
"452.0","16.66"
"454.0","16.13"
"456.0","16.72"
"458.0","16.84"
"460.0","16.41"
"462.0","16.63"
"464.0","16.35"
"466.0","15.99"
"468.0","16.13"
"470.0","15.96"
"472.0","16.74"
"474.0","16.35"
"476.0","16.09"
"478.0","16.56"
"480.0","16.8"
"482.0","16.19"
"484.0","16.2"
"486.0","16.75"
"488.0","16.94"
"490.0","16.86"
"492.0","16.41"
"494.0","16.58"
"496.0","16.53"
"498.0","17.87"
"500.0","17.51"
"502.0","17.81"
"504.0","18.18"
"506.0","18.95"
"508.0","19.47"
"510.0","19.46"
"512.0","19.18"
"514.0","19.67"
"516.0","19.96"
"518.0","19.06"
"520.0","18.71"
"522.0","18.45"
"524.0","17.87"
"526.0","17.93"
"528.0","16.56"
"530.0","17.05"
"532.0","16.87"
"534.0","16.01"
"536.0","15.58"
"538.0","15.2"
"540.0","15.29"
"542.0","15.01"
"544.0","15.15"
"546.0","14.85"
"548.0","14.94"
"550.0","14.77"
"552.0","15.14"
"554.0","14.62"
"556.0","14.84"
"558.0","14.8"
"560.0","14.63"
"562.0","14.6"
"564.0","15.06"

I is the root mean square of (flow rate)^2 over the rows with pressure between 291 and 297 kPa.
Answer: 376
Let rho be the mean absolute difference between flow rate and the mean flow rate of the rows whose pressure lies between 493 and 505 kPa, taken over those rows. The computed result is 0.57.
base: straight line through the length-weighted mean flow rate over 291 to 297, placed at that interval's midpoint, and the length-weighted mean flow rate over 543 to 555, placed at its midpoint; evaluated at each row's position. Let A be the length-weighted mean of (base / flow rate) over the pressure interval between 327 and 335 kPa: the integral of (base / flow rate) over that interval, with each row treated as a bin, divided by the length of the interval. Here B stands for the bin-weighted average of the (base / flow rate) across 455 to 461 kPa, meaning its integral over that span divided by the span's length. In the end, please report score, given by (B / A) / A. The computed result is 0.99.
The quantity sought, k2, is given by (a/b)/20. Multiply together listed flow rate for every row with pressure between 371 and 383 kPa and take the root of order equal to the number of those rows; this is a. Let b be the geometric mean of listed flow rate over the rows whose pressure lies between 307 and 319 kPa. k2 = 0.040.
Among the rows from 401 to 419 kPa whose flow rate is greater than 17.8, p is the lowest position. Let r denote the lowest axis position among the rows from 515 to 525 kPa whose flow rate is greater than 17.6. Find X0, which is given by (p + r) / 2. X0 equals 459 kPa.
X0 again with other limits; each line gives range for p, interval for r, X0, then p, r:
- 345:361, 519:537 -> 433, 346.0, 520.0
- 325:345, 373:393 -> 353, 326.0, 380.0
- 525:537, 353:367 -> 442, 526.0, 358.0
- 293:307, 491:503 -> 396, 294.0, 498.0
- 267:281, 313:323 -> 293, 272.0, 314.0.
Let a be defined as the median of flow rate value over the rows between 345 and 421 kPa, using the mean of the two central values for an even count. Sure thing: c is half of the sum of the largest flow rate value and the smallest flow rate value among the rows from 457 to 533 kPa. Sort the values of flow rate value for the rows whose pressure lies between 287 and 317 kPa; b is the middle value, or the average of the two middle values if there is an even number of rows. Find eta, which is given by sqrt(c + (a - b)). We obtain 3.83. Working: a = 17.4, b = 20.8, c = 18.0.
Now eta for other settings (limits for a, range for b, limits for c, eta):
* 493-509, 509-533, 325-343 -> 4.21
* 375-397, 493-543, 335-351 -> 4.17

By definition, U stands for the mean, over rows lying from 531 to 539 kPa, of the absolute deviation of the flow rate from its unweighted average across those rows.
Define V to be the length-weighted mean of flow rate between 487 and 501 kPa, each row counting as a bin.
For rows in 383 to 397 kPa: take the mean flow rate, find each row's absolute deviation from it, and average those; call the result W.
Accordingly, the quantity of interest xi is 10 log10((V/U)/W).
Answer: 21.5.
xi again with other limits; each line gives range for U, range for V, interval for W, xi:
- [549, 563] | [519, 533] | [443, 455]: 28.2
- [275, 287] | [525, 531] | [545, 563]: 26.8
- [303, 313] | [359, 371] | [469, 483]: 24.1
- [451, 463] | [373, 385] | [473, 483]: 25.9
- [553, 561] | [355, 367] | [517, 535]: 23.1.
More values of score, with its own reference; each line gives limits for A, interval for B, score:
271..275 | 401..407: 0.84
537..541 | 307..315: 0.90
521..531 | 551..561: 1.31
